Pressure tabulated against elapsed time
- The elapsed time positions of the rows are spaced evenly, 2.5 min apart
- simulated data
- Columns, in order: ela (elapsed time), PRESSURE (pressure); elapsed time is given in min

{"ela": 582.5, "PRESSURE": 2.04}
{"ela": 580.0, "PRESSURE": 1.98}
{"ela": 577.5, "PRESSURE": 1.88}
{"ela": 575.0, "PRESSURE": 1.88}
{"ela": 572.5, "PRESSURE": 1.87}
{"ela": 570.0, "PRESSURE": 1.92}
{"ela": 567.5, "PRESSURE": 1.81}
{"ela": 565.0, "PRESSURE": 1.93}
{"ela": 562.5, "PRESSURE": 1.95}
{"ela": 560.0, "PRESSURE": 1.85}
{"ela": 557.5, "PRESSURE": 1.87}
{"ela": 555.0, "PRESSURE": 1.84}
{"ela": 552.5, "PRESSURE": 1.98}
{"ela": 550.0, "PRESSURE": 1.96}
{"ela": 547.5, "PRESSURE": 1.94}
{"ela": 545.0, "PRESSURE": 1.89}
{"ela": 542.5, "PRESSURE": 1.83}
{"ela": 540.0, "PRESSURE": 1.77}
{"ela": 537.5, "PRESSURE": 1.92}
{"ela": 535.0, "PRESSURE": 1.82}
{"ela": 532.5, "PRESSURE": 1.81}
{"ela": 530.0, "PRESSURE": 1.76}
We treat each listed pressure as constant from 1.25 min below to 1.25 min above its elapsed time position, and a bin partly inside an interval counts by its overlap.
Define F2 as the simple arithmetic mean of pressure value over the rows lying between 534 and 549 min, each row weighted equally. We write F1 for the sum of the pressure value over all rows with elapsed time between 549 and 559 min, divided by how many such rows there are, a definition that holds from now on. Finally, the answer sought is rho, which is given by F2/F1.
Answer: 0.97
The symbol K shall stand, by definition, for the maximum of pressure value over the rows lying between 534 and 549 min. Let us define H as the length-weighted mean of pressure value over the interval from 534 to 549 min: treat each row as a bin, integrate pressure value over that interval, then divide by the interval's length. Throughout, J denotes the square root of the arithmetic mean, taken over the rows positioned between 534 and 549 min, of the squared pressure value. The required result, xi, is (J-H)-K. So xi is -1.94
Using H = 1.86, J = 1.86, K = 1.94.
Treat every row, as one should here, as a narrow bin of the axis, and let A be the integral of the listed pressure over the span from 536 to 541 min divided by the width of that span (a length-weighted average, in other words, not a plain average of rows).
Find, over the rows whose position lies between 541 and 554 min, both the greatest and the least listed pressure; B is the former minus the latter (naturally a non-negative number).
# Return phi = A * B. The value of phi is 0.277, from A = 1.85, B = 0.150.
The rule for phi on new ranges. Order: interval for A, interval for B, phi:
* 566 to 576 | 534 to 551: 0.356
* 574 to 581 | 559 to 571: 0.268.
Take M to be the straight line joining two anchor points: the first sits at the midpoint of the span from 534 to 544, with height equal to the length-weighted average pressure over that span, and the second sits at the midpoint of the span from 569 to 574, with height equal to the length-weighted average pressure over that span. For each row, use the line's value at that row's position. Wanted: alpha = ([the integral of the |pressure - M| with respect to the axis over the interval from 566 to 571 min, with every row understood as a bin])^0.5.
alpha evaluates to 0.52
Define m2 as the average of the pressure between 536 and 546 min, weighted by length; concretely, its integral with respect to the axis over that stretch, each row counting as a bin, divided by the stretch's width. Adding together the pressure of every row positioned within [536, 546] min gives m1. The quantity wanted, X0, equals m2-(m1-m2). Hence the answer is -3.7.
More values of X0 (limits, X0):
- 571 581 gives -3.8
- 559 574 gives -7.6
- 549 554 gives 0.0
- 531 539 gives -1.9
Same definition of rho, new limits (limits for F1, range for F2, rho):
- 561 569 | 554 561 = 0.98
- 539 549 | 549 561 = 1.02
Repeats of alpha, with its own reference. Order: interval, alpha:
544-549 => 0.59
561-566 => 0.54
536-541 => 0.61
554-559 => 0.25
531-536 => 0.28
